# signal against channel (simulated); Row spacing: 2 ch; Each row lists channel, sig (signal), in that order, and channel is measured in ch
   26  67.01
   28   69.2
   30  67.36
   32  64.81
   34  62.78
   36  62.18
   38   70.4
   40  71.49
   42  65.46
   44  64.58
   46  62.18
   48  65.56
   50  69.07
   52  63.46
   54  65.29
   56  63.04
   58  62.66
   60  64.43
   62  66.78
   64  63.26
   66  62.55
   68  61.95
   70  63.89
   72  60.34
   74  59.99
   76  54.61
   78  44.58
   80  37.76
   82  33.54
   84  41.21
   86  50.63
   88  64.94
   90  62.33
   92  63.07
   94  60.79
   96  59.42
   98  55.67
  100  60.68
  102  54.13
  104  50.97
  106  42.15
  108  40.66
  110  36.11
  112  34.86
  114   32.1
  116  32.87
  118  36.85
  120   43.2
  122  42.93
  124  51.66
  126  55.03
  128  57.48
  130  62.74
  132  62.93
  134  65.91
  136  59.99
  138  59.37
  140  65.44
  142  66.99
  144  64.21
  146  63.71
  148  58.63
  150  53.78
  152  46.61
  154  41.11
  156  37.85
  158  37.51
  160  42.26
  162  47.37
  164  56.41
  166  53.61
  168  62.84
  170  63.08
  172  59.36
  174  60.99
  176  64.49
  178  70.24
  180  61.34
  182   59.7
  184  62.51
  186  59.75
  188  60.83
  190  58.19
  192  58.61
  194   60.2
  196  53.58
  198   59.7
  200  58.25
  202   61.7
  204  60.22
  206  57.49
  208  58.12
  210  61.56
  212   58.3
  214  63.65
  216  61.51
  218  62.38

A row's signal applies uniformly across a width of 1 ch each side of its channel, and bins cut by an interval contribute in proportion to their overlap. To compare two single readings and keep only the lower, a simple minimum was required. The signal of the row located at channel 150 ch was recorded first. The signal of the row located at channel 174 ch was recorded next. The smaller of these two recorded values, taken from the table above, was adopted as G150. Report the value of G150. 54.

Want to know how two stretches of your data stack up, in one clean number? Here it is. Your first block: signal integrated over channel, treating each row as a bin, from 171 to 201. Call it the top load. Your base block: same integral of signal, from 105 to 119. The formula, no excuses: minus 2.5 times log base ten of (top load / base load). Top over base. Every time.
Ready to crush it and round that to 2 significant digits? -1.4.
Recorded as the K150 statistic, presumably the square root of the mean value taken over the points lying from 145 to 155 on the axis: 7.26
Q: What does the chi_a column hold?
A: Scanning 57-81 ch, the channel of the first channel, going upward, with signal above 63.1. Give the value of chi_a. 60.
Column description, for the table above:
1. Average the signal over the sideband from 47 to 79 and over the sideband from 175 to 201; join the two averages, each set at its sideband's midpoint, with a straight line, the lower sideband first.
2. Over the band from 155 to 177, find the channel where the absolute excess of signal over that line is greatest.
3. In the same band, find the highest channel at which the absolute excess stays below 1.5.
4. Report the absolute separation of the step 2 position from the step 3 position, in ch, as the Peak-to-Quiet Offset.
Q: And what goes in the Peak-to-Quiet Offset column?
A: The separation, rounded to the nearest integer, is 16 ch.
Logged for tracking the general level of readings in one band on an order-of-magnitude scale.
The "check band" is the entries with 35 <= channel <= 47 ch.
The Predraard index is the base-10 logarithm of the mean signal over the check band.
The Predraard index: 1.82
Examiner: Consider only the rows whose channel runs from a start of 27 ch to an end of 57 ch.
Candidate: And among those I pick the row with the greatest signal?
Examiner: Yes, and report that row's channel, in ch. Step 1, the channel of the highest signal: 40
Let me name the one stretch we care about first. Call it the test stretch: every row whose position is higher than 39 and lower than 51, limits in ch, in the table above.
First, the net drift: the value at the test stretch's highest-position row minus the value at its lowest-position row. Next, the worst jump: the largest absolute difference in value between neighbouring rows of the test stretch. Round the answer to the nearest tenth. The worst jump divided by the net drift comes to -2.5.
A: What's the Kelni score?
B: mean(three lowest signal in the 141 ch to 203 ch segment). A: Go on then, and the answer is 38.8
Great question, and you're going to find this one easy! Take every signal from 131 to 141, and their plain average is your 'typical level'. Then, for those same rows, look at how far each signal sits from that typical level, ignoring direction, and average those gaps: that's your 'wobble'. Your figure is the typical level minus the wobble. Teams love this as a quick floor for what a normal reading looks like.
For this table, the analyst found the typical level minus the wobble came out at 60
